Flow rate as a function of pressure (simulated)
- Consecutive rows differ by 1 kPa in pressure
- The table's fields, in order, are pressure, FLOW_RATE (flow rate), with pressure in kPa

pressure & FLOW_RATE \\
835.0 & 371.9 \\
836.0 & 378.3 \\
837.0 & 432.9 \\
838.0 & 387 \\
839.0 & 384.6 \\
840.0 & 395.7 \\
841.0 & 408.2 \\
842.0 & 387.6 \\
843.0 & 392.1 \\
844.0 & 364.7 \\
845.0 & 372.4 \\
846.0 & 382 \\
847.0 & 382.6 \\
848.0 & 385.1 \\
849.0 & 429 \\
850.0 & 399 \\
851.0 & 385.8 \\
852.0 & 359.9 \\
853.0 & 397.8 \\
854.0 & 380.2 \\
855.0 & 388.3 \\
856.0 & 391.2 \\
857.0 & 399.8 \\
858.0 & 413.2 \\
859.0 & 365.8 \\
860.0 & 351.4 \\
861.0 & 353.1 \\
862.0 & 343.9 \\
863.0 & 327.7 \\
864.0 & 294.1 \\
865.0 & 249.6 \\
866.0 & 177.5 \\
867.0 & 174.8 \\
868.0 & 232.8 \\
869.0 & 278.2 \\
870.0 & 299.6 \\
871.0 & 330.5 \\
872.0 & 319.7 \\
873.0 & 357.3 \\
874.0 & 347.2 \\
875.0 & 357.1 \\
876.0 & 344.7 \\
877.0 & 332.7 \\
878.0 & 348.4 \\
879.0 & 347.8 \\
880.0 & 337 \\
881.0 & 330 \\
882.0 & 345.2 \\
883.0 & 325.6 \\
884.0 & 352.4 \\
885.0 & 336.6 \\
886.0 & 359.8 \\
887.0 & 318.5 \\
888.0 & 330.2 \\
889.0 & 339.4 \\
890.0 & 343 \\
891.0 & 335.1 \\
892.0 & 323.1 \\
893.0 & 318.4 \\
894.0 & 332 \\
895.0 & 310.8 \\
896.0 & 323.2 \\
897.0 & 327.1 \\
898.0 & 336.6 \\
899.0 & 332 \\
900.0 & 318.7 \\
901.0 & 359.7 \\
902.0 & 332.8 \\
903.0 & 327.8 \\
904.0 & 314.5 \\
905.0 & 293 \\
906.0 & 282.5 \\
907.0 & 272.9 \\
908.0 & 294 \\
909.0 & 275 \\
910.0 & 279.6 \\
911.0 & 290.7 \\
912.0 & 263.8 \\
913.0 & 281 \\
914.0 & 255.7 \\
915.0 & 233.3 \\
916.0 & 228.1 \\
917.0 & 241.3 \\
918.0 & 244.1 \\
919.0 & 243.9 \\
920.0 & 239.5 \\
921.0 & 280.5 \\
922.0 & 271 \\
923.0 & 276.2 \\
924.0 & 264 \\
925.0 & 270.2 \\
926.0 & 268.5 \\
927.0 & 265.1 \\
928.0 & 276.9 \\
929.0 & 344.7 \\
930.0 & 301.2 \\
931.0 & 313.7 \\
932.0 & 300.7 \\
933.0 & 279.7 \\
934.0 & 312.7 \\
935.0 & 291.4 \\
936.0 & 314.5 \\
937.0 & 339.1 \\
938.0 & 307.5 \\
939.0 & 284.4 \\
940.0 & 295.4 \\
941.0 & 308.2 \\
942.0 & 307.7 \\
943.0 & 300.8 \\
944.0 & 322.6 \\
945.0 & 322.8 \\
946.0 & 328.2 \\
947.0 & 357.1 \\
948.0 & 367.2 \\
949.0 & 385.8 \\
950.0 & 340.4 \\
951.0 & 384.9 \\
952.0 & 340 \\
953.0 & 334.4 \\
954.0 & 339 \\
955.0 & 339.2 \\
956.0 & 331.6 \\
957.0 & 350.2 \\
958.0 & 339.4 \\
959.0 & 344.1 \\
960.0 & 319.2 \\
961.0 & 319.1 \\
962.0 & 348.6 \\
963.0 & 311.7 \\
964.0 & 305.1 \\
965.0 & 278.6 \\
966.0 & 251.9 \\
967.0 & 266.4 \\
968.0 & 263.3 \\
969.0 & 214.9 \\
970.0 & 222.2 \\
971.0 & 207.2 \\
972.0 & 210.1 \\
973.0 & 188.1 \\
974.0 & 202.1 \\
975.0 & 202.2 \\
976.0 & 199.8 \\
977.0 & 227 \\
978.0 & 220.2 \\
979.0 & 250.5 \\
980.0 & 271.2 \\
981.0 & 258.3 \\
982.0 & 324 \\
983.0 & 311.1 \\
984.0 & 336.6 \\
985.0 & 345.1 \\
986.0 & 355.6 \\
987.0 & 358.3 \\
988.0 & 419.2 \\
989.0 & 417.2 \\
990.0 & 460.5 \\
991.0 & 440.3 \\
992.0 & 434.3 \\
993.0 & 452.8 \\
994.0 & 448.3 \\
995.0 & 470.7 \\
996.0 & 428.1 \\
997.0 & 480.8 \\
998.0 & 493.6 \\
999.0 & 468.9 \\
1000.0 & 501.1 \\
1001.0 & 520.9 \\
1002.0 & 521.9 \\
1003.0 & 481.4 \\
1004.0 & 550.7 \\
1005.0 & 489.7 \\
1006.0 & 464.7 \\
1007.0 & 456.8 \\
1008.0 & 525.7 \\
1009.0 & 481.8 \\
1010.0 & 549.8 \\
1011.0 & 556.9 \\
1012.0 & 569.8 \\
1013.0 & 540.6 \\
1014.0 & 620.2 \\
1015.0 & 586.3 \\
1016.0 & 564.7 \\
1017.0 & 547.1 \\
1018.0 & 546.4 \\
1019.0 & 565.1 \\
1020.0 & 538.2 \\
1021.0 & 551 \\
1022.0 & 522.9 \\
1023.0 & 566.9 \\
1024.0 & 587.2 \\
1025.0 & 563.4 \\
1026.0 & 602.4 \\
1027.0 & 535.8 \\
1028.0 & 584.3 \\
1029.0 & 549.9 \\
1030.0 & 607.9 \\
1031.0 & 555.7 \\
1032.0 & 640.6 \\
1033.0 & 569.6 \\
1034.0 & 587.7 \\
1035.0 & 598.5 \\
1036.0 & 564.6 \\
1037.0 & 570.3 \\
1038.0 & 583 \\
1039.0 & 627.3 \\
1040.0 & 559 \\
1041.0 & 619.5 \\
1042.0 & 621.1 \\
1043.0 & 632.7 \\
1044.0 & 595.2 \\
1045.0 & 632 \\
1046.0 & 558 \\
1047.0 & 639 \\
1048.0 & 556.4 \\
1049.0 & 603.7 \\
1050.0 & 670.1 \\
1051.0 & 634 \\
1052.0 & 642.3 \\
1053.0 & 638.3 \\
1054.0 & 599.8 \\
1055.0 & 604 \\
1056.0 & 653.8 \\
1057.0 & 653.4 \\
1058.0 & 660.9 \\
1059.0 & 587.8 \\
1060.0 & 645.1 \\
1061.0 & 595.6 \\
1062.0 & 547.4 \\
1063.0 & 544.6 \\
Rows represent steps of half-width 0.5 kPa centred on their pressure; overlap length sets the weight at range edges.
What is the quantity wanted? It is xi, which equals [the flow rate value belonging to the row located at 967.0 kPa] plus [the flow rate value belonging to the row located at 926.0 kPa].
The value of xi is 535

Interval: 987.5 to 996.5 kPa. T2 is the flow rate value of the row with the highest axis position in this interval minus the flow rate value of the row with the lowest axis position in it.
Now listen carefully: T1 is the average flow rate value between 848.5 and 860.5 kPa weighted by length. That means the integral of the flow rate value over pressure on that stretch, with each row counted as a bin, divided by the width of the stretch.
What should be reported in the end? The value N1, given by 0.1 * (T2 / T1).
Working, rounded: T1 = 388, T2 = 9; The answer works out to 0.002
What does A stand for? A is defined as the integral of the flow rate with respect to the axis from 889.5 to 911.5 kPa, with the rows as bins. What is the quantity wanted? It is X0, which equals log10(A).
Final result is 3.84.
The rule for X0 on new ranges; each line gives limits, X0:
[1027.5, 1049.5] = 4.12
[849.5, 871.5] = 3.86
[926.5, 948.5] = 3.84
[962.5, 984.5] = 3.74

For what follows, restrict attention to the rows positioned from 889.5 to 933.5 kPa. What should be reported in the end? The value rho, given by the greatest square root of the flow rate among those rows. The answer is 19.0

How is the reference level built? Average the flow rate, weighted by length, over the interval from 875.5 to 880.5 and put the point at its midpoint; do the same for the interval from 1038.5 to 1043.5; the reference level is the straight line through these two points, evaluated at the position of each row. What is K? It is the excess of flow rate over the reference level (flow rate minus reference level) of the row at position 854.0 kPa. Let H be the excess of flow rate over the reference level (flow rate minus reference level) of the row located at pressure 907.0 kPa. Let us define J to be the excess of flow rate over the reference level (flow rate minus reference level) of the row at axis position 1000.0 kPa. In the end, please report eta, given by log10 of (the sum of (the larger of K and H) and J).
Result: 1.5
